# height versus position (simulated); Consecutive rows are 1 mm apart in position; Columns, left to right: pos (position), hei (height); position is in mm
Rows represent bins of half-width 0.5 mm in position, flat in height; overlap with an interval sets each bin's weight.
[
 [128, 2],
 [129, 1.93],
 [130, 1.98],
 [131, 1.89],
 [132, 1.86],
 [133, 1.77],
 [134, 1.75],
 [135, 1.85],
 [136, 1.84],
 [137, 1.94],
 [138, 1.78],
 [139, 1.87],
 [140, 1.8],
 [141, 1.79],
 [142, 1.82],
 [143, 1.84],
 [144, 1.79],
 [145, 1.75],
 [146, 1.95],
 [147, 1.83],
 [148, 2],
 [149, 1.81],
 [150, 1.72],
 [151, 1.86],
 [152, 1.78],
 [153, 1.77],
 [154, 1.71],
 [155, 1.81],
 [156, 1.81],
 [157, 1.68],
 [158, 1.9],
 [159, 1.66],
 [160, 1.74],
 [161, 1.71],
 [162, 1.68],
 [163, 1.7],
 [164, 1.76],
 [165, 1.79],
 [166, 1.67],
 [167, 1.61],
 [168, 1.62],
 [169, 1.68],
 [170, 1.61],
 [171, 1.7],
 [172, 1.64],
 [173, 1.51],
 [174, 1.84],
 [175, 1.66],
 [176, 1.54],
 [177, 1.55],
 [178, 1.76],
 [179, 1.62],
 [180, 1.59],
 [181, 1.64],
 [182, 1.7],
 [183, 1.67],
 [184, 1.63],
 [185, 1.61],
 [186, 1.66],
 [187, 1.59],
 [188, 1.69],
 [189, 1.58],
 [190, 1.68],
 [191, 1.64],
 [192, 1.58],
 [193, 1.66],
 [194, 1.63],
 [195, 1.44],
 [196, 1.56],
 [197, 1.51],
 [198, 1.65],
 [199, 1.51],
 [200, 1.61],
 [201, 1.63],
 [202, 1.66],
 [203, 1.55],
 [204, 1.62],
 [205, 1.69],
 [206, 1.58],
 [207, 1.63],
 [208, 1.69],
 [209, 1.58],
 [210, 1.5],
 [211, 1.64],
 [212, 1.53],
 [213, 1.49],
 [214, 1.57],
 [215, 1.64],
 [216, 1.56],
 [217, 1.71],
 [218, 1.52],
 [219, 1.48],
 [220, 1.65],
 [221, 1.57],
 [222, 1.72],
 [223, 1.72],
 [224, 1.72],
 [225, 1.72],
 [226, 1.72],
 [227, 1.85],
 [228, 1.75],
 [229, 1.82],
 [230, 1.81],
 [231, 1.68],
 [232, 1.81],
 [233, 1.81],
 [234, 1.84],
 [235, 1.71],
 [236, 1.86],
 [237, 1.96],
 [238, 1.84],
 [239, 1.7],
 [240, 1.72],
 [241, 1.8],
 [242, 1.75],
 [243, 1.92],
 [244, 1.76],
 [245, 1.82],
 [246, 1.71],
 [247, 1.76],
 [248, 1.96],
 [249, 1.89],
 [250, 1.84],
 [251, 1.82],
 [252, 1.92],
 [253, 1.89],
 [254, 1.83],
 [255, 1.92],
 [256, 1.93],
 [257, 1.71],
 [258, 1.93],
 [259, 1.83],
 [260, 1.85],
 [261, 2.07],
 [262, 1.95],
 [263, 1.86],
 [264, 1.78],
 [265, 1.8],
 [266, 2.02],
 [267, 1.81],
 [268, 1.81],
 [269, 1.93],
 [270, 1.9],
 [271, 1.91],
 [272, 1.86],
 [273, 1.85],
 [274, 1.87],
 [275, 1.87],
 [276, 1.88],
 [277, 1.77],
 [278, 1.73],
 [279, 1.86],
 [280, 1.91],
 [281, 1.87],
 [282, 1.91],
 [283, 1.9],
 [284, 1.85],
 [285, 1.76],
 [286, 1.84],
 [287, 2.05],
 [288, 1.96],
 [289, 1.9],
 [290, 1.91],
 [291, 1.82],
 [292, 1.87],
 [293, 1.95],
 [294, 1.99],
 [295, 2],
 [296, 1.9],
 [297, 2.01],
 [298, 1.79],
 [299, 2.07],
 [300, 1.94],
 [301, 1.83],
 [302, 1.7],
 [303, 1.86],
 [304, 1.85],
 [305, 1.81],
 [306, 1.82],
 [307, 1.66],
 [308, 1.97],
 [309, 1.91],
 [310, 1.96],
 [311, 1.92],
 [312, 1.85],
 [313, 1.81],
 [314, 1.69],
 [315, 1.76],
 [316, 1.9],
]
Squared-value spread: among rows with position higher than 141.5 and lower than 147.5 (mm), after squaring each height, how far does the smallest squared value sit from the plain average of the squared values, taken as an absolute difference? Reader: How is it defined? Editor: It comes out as 0.29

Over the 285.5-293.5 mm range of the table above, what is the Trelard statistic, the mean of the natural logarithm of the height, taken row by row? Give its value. 0.65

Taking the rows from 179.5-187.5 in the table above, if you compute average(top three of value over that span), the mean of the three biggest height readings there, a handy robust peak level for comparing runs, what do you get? 1.68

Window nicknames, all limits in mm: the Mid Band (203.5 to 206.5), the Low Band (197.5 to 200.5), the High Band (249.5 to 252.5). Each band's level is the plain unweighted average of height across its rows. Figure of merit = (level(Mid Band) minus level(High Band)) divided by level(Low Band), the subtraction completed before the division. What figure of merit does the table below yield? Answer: -0.14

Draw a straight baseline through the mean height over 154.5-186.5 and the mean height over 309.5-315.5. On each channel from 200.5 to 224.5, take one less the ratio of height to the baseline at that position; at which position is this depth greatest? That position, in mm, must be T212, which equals 219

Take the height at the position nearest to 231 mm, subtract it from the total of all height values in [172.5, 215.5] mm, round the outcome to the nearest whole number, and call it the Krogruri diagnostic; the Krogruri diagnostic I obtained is 68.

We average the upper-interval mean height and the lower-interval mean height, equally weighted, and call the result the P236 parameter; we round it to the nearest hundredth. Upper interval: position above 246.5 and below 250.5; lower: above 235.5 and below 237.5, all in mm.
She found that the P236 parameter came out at 1.89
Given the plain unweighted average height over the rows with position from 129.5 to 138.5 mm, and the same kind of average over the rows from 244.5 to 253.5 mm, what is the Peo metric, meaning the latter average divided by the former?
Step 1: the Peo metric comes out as 1.00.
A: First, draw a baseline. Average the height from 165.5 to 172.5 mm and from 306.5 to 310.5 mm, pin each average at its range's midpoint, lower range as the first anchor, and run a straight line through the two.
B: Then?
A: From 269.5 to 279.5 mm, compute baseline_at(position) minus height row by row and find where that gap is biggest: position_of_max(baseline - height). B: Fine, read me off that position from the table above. 278 mm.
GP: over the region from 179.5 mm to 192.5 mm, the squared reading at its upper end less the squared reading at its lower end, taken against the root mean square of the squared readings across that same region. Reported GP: -0.01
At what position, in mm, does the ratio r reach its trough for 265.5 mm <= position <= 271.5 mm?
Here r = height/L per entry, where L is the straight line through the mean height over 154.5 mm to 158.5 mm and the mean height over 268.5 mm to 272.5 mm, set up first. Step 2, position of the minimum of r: 268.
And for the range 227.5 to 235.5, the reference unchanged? 231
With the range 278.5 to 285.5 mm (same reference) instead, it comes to 285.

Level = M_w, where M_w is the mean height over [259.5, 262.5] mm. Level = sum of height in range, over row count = 1.96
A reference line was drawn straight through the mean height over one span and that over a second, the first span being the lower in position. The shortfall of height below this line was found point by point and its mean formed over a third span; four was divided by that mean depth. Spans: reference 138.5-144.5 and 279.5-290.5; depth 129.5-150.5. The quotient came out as -182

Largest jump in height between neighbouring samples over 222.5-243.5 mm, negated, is -0.170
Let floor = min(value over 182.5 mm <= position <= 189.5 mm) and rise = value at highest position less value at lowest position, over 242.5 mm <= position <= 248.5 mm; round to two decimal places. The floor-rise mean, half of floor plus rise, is 0.81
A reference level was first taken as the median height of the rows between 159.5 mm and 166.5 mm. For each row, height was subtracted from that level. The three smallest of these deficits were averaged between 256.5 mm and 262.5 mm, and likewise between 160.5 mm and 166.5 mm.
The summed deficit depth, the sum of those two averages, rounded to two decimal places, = -0.32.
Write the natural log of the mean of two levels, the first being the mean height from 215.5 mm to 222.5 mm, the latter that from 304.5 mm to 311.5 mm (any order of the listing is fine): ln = 0.55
